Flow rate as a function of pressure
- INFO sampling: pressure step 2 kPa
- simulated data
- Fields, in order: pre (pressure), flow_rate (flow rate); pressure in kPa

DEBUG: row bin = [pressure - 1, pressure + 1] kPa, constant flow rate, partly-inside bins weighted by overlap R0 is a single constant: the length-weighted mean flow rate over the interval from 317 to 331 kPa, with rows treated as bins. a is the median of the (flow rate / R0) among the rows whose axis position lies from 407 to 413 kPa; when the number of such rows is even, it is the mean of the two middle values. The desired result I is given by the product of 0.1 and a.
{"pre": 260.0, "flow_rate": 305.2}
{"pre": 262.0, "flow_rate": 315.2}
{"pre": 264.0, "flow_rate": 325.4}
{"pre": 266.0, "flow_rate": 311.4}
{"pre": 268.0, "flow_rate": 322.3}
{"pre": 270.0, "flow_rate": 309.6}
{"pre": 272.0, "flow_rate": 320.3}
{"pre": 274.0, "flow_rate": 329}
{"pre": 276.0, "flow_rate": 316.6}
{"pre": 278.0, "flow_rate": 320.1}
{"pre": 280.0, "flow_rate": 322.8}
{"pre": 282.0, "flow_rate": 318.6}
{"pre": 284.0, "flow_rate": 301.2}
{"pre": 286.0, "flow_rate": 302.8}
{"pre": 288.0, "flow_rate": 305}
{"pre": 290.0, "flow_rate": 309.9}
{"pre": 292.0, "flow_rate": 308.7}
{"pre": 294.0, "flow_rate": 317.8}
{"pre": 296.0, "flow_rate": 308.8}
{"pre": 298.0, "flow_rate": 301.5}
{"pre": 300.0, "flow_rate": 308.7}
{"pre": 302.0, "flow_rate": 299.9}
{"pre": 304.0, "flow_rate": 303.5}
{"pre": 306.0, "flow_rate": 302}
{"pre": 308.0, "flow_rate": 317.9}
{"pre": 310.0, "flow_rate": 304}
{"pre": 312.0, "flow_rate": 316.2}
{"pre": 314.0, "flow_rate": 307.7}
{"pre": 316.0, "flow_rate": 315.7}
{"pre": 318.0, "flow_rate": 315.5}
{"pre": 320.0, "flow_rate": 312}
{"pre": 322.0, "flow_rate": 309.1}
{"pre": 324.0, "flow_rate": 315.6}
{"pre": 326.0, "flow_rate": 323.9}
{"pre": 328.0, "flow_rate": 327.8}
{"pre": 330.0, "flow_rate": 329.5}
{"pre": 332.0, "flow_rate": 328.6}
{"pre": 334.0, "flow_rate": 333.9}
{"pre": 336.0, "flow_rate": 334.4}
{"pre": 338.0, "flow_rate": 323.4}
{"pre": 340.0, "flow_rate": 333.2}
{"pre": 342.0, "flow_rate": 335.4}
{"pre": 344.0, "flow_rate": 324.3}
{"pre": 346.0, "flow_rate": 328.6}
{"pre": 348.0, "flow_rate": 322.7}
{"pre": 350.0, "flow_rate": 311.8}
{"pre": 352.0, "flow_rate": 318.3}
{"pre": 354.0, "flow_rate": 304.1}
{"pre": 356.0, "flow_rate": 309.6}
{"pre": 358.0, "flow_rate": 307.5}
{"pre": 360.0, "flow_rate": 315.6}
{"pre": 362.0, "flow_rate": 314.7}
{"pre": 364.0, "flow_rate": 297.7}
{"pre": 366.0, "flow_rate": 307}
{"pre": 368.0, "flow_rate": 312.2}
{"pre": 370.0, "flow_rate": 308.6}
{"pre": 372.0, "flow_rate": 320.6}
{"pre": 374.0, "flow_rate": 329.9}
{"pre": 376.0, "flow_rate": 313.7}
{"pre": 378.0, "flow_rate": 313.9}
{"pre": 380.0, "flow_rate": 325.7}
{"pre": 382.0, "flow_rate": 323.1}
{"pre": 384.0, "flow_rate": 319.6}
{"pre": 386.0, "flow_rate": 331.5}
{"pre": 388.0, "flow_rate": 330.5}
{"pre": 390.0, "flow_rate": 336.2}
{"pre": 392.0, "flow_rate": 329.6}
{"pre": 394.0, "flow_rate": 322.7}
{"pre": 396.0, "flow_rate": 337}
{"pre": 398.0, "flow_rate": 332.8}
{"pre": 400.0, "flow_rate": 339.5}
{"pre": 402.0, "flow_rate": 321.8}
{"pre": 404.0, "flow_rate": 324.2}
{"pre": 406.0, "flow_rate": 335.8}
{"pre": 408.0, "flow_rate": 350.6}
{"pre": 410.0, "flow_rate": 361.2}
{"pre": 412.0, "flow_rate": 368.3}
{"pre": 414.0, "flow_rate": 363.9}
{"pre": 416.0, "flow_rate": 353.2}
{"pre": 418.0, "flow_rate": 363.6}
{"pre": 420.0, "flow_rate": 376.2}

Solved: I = 0.113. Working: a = 1.13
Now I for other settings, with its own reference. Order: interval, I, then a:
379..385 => 0.101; 1.01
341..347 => 0.103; 1.03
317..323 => 0.098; 0.98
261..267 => 0.099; 0.99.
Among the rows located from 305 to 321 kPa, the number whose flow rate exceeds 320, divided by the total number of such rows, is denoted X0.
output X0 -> 0.0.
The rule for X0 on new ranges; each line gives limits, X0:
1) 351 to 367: 0.0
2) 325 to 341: 1.0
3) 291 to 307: 0.0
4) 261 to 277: 0.5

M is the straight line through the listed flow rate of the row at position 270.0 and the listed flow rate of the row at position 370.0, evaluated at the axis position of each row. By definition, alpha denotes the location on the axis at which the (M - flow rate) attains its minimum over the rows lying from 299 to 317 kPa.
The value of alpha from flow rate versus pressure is 308.0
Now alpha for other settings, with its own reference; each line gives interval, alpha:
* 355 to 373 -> 372.0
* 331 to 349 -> 342.0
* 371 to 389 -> 386.0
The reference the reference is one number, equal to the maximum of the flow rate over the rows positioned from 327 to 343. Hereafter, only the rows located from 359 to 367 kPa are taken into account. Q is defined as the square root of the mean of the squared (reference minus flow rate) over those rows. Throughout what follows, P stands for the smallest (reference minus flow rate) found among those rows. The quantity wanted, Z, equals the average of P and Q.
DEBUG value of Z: 23.7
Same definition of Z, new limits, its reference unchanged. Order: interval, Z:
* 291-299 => 22.2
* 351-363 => 20.7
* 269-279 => 11.9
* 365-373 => 19.3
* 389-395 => 3.6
